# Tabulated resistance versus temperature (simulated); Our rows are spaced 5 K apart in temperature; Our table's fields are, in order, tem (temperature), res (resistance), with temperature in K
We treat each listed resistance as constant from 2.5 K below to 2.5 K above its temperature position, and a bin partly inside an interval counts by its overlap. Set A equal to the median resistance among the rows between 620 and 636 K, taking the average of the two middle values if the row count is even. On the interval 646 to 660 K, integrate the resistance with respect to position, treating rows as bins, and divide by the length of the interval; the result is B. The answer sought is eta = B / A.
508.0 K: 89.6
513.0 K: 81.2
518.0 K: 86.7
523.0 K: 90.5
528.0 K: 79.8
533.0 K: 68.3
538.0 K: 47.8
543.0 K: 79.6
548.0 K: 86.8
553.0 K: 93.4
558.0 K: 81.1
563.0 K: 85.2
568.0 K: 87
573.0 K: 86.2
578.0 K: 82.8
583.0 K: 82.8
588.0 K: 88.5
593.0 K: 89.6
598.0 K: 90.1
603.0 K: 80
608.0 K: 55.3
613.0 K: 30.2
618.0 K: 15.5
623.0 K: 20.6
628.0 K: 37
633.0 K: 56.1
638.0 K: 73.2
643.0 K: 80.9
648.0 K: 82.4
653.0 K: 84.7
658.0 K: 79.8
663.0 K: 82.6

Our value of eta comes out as 2.23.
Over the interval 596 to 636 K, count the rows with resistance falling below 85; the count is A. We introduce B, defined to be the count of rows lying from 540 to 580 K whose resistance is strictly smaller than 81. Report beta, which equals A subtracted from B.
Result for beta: -6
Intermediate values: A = 7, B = 1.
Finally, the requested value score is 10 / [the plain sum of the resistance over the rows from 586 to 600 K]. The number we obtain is 0.04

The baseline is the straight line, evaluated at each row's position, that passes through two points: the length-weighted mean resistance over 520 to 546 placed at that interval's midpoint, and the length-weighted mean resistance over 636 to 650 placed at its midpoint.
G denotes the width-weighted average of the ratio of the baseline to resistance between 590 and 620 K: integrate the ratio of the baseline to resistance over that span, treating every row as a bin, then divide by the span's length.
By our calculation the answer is 1.87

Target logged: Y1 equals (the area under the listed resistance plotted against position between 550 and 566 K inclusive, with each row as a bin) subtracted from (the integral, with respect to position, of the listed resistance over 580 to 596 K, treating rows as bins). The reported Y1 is 6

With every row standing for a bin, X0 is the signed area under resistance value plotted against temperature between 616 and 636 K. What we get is 675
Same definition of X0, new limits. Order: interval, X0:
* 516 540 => 1798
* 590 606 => 1370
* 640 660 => 1636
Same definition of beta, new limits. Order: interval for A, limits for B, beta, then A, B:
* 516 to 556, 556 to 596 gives -4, 4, 0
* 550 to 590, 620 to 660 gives 3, 3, 6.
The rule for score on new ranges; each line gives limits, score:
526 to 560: 0.02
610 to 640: 0.04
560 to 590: 0.02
